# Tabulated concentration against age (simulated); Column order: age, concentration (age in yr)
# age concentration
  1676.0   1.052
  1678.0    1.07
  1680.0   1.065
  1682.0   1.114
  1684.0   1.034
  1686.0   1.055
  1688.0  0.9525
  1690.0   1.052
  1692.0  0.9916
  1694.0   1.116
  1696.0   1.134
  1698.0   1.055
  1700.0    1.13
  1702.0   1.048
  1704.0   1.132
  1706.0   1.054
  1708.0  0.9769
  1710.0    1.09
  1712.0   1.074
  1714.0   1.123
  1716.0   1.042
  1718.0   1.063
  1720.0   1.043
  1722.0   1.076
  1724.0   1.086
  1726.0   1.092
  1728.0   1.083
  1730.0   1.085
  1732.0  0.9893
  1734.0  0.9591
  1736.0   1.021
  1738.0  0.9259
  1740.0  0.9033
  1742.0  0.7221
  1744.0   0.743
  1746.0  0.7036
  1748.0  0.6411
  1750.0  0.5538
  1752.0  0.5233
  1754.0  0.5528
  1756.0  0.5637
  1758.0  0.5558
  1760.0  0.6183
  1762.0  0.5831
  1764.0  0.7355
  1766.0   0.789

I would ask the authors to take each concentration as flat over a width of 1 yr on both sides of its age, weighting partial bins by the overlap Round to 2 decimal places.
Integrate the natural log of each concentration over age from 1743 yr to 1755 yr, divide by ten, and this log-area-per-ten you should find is -0.58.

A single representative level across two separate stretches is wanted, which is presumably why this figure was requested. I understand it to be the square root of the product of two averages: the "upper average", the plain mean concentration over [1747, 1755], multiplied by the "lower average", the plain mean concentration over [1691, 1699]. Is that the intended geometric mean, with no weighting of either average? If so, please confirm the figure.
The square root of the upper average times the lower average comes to 0.78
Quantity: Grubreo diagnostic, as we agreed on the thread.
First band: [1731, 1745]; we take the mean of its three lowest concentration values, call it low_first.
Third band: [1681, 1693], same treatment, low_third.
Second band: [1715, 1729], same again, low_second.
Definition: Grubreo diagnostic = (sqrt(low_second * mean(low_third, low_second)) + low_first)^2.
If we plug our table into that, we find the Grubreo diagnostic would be 3.3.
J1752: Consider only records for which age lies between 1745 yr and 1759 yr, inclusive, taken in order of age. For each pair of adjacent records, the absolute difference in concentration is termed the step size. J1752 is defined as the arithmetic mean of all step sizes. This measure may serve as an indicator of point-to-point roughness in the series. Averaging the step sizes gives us 0.038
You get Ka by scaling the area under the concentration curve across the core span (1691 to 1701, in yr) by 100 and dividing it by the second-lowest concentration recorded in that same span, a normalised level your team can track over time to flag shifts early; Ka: 1029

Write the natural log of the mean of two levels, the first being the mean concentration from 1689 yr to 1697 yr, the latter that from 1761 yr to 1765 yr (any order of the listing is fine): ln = -0.14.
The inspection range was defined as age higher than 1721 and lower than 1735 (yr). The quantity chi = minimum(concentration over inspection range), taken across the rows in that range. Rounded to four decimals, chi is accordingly 0.9591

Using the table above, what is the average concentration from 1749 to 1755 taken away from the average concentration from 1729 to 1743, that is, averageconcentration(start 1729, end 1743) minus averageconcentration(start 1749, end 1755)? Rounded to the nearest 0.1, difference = 0.4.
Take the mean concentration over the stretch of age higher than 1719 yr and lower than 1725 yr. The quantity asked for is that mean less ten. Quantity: -8.93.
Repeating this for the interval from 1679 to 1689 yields -8.96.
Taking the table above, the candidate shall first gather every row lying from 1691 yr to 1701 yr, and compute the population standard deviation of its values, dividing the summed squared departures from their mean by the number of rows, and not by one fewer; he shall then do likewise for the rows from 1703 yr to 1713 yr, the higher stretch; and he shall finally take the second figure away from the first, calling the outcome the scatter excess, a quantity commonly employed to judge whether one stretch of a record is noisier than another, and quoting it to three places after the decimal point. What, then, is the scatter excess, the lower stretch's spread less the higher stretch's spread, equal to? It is 0.004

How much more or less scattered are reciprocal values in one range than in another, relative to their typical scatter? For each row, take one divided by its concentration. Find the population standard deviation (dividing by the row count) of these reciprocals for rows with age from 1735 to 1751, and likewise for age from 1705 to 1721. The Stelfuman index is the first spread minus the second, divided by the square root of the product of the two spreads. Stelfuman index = 2.3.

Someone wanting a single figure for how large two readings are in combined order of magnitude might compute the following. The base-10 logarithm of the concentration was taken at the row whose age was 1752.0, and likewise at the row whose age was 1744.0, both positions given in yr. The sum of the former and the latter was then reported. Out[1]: -0.41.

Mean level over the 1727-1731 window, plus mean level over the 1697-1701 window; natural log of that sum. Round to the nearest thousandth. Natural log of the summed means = 0.778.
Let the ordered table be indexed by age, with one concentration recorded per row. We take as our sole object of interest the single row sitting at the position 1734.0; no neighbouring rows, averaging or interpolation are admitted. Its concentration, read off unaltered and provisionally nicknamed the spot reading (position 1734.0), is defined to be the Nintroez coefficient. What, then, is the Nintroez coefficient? 0.9591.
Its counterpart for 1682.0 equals 1.114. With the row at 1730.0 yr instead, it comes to 1.085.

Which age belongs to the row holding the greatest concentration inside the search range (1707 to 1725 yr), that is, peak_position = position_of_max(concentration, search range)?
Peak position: 1714.0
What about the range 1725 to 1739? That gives 1726.0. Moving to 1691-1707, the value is 1696.0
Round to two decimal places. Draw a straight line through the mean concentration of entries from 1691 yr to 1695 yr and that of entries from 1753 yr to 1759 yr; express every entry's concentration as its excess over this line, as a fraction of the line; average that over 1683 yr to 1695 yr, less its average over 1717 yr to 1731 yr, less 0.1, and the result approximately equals -0.48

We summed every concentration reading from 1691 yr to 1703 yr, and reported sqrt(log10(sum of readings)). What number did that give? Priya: 0.901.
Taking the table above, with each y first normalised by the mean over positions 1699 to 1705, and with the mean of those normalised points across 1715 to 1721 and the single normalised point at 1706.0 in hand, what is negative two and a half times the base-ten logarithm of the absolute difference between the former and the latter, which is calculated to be 5.93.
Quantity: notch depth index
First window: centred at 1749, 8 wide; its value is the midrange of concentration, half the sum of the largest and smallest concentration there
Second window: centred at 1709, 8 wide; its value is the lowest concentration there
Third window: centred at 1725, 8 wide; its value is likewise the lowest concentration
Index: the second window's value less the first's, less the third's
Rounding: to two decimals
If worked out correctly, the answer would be -0.71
